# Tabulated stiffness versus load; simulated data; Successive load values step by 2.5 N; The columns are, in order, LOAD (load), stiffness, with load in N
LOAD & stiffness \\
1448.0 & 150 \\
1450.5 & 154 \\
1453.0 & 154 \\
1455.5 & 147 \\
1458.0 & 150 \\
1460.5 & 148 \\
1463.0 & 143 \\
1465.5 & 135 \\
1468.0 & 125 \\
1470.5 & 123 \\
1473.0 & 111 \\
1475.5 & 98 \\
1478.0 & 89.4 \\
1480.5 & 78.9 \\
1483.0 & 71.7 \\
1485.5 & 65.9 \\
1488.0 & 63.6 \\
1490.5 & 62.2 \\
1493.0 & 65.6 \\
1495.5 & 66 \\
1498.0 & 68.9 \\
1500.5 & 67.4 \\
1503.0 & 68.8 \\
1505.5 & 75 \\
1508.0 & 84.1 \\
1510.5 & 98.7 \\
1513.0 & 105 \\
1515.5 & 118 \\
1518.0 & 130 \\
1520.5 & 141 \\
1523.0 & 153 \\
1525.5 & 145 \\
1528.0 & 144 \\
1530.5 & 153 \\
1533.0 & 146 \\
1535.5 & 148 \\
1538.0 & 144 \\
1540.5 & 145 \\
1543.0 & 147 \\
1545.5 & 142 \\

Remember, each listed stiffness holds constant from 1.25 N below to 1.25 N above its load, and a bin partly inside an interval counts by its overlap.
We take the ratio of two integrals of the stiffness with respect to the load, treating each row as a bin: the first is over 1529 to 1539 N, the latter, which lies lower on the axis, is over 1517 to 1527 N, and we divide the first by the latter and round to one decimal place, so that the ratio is 1.0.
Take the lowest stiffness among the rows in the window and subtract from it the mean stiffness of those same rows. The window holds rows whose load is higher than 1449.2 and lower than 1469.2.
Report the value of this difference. -20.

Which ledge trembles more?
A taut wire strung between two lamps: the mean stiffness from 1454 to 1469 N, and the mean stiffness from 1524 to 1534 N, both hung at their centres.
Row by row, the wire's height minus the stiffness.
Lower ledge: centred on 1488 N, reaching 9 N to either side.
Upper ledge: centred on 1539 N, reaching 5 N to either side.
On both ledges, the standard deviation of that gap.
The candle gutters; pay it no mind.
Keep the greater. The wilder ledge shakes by 6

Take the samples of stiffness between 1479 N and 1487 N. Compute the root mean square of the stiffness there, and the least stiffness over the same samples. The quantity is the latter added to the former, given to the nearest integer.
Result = 138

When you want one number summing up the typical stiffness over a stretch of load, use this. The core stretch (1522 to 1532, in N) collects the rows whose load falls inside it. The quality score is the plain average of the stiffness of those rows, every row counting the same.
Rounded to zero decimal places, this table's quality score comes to 149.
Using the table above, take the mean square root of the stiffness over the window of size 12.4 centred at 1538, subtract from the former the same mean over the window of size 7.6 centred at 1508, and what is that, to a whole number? 3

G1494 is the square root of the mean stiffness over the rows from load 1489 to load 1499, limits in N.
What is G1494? 8.1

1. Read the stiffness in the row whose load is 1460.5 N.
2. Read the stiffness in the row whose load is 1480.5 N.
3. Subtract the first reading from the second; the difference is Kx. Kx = -69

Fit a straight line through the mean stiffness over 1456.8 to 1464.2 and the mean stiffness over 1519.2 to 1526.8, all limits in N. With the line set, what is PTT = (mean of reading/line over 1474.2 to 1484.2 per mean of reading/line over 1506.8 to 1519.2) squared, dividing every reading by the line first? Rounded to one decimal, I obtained 0.6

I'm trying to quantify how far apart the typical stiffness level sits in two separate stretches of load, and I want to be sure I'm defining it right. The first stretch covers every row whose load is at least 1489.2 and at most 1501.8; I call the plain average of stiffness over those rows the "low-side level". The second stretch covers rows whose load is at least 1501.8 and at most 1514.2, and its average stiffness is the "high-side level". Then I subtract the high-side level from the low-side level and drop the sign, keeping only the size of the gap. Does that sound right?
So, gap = 20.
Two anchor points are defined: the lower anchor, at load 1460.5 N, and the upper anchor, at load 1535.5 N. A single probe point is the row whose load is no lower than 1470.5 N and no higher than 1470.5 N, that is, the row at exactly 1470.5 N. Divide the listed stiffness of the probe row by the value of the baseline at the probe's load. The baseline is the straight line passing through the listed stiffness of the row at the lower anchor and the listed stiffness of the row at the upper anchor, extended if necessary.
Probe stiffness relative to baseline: 0.83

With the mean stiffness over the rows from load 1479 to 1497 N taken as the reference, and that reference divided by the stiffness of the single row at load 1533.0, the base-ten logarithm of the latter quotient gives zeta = -0.33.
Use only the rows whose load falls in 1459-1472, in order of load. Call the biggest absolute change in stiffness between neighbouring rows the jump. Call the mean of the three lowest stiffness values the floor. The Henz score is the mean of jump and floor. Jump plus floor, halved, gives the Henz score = 69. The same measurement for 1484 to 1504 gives 34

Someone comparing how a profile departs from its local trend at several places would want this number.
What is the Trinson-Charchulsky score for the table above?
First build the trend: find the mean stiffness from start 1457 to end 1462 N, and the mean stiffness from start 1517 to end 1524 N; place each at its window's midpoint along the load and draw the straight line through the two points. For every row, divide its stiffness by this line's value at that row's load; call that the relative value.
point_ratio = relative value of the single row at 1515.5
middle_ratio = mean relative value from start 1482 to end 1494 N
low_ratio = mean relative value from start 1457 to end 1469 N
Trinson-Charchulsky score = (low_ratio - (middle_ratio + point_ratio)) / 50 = -0.007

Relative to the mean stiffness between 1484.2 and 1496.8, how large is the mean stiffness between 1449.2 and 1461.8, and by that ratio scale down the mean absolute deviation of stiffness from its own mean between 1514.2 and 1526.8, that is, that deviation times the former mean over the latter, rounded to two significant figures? 4.6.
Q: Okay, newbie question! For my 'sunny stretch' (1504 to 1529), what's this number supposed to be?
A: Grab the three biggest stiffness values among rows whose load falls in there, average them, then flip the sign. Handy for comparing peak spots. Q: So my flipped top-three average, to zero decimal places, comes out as -147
